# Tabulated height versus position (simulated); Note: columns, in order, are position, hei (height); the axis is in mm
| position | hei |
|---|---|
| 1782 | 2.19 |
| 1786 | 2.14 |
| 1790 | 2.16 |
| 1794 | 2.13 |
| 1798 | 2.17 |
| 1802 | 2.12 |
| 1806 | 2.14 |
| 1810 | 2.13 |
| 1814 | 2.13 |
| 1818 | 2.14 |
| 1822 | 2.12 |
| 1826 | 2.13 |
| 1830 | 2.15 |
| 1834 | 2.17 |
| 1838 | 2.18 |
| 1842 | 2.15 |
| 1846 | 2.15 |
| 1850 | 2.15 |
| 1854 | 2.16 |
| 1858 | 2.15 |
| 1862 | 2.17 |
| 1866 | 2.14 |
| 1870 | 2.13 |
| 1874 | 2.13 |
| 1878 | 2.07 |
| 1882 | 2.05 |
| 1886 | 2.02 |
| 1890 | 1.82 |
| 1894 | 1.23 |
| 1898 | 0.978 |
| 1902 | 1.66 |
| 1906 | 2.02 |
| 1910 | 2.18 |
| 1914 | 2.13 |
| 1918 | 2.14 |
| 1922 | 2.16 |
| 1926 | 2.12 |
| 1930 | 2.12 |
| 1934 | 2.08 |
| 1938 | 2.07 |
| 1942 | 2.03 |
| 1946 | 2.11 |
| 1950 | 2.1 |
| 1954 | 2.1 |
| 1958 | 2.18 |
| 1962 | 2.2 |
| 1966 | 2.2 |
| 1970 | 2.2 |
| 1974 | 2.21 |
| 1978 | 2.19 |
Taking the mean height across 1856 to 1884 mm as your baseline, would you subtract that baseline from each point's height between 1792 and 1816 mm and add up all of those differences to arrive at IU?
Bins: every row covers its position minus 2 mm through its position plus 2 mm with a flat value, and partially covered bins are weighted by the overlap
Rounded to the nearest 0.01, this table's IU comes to 0.10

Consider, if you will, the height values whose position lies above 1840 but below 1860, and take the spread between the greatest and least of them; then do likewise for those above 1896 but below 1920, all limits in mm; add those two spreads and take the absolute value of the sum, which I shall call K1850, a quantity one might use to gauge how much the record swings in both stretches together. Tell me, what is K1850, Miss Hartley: 1.2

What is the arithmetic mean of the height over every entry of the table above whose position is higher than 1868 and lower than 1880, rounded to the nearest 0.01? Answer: 2.11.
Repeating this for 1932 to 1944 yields 2.06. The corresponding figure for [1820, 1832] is 2.13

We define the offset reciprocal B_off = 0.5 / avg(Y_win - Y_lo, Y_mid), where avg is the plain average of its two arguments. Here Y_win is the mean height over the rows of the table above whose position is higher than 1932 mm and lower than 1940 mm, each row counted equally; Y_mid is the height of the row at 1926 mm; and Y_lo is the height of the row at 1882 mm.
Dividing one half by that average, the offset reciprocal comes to 0.466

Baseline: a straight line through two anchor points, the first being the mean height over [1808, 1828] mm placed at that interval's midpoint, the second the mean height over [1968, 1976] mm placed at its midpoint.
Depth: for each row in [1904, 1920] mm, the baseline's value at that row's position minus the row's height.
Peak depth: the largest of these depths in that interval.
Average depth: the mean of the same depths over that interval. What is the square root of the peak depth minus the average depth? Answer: 0.31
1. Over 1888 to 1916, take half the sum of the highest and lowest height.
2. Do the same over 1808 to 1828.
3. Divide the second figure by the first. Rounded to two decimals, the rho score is 1.35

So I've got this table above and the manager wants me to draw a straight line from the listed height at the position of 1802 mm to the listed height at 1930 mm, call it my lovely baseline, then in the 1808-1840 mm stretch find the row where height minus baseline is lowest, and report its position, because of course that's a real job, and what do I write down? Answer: 1822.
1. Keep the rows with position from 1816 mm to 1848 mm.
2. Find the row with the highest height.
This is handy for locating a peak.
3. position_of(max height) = 1838 mm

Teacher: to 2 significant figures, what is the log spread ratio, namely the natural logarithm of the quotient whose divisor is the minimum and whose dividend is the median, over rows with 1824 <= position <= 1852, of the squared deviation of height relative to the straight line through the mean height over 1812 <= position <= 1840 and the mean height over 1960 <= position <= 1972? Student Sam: 1.9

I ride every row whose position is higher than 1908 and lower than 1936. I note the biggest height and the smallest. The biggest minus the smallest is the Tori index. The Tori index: 0.10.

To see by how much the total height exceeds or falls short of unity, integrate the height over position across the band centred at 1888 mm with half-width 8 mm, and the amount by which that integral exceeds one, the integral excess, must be 27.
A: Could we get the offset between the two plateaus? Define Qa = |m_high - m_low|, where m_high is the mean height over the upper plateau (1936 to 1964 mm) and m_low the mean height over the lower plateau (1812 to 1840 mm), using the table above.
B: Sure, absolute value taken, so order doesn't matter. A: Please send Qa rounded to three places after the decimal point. 0.033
